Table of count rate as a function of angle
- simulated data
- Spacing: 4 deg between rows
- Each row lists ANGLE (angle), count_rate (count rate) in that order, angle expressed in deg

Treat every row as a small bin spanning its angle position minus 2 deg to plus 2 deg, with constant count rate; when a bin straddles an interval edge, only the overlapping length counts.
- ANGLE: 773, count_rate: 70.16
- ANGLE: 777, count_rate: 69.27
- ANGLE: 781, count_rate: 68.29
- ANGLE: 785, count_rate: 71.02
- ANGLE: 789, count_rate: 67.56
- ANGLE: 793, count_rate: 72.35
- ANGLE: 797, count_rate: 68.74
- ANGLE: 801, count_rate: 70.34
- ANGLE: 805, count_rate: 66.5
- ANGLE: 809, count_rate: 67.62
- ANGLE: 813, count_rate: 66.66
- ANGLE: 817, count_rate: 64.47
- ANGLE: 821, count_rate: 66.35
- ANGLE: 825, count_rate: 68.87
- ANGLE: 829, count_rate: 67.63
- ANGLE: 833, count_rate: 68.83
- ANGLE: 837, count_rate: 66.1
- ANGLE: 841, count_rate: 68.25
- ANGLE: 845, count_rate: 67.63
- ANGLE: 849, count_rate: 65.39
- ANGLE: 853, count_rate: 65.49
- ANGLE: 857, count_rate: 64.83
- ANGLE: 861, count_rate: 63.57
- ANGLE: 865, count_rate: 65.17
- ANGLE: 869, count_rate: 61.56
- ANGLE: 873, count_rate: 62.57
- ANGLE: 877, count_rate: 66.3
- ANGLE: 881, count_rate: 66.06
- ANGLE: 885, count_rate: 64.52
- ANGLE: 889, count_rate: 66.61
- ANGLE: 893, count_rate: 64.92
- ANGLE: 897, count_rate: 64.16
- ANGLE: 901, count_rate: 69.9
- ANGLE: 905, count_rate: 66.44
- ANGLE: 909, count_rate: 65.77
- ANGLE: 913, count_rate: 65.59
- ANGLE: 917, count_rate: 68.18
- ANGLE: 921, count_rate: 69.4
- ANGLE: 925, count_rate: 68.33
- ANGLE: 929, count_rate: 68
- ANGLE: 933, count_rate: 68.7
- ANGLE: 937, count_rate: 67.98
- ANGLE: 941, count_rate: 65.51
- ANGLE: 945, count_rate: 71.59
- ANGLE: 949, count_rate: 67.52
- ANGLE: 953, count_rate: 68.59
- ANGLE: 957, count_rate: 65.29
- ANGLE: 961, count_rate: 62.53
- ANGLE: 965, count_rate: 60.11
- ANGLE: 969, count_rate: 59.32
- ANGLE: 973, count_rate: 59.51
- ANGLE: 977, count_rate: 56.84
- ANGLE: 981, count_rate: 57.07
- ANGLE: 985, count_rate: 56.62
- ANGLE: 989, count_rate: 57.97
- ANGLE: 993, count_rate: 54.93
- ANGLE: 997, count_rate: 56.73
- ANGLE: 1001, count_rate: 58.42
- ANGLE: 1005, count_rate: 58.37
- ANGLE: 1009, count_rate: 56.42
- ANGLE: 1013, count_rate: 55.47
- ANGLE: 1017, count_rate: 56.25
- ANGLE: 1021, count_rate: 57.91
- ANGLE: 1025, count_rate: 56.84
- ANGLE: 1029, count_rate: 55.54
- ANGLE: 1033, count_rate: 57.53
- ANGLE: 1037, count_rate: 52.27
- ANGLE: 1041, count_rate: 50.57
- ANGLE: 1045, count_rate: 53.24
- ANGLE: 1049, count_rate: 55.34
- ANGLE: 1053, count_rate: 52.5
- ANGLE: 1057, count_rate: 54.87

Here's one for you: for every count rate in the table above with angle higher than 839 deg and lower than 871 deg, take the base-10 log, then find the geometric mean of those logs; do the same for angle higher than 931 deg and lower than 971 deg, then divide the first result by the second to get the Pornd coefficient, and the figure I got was 1.00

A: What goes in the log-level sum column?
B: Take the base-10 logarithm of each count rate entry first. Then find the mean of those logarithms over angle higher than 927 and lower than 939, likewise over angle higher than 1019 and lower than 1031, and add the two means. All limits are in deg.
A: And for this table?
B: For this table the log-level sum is 3.59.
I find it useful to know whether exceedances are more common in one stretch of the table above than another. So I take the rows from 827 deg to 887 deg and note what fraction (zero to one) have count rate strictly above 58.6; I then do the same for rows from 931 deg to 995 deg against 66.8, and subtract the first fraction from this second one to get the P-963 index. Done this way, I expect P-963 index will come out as -0.69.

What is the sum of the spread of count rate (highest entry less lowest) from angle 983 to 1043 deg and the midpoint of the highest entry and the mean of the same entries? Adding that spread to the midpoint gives 65.1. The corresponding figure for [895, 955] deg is 77.1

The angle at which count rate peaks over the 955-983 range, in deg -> 957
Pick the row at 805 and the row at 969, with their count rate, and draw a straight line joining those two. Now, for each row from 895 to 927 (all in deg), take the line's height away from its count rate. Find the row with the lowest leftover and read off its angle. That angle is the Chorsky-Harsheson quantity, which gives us 897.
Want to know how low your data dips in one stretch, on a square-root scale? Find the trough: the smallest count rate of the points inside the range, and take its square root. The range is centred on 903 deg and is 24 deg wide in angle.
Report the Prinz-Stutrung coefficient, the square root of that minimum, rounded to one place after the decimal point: 8.0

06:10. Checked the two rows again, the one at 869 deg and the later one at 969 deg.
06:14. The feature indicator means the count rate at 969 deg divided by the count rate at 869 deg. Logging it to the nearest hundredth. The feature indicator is 0.96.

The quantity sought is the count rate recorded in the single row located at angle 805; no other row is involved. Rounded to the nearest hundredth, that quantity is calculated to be 66.50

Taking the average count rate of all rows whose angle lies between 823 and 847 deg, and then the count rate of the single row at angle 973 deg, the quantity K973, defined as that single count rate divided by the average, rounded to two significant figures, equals 0.88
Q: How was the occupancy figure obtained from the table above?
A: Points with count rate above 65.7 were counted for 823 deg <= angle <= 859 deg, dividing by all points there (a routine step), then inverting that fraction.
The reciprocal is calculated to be 1.50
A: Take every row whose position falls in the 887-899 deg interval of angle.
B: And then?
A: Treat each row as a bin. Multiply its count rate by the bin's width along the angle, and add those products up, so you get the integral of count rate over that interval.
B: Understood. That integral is 783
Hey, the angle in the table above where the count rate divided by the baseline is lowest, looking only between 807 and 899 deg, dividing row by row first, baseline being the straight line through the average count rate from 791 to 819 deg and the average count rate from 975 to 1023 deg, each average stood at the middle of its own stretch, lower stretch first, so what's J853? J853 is 869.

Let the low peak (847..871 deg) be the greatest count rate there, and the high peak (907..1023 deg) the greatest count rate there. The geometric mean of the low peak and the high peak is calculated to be 68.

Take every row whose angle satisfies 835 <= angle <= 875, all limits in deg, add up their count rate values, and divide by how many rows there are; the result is 65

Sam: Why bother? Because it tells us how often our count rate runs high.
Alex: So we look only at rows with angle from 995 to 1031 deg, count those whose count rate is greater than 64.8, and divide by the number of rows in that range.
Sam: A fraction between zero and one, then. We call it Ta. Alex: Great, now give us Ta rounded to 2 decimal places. 0.00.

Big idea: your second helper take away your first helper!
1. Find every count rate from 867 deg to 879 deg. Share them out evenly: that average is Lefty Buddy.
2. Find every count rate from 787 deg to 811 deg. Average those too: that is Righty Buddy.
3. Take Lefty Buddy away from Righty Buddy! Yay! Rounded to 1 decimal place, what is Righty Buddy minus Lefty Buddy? 5.4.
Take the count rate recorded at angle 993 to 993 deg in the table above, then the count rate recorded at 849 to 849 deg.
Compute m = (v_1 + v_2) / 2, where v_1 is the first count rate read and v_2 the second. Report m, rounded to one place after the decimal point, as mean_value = 60.2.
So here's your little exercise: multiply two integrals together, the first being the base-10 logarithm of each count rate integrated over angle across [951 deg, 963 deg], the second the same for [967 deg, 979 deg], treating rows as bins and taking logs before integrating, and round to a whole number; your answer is 462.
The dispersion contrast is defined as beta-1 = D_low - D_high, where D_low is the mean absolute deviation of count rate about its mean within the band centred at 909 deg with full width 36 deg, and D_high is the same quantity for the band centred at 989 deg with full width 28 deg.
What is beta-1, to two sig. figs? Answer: 1.0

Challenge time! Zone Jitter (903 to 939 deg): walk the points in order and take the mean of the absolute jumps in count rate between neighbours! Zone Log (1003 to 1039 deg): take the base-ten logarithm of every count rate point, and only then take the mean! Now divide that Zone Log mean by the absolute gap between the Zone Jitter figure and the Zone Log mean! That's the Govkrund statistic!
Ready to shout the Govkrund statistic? 2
